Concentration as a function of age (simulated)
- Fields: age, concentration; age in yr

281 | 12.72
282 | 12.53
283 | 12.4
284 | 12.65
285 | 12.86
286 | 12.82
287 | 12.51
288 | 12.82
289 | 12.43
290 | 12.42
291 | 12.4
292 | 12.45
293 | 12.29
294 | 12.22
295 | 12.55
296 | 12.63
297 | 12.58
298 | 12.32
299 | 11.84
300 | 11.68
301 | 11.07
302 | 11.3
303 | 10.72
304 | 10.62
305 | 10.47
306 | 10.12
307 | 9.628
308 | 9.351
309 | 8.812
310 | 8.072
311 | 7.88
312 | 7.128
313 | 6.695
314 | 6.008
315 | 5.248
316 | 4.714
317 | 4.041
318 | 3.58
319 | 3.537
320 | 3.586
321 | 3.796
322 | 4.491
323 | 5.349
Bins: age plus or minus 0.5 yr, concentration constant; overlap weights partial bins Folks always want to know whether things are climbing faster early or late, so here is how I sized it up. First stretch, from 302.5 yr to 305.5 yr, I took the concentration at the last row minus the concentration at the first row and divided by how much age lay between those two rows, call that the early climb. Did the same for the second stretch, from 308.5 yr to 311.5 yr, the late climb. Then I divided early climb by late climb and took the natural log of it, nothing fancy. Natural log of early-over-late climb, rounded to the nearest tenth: -1.3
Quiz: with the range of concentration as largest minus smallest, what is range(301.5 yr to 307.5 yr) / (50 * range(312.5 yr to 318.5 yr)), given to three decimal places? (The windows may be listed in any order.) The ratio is 0.011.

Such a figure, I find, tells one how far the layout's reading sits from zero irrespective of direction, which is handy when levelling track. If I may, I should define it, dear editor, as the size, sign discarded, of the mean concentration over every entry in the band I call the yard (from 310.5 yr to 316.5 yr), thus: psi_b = 6.3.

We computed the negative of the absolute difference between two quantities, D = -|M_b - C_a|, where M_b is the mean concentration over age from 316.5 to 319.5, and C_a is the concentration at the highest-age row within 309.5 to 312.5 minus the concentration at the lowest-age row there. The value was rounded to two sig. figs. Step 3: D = -4.7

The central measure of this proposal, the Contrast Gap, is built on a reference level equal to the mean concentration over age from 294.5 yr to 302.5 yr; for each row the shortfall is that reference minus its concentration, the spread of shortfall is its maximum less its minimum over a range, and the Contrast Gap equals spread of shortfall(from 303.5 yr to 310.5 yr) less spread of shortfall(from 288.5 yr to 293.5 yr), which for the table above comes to 2.4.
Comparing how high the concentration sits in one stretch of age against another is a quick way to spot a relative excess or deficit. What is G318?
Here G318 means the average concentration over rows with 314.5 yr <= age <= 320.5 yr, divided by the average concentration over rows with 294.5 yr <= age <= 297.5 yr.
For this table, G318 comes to 0.33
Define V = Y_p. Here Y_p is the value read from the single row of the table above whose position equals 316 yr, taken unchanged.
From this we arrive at 4.714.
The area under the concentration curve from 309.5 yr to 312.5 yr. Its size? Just 23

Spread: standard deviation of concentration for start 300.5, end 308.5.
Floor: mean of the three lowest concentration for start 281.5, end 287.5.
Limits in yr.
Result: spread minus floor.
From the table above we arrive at -11.8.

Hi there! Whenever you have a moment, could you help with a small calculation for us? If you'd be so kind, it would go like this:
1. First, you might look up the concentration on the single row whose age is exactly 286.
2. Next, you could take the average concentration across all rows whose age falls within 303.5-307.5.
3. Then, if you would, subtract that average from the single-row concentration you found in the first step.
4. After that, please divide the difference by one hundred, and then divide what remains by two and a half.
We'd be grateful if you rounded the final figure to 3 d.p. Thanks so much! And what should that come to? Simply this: 0.010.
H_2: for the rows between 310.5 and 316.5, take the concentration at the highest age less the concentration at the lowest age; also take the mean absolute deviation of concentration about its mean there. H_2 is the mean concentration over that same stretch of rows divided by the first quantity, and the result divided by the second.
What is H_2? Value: -2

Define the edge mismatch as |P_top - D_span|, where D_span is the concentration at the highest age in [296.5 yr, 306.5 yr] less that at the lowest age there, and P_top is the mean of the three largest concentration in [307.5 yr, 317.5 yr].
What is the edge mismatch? 11.2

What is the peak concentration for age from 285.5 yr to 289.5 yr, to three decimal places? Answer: 12.820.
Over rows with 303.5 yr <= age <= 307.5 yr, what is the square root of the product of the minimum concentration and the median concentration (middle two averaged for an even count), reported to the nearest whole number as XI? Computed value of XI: 10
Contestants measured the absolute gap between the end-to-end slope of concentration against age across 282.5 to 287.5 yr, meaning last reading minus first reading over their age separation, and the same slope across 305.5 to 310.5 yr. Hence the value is 0.54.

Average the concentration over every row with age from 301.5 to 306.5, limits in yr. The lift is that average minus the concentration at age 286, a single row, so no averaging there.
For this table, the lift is -2.2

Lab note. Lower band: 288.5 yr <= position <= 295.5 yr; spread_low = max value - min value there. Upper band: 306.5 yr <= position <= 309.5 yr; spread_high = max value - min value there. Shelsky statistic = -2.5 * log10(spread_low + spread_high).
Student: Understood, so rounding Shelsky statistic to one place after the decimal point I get -0.1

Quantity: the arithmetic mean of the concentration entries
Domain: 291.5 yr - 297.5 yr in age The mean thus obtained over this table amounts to 12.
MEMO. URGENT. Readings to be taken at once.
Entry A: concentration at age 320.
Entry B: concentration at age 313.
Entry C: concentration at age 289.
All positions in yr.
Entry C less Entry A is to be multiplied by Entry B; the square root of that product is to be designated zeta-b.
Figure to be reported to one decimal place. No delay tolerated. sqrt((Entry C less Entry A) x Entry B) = 7.7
